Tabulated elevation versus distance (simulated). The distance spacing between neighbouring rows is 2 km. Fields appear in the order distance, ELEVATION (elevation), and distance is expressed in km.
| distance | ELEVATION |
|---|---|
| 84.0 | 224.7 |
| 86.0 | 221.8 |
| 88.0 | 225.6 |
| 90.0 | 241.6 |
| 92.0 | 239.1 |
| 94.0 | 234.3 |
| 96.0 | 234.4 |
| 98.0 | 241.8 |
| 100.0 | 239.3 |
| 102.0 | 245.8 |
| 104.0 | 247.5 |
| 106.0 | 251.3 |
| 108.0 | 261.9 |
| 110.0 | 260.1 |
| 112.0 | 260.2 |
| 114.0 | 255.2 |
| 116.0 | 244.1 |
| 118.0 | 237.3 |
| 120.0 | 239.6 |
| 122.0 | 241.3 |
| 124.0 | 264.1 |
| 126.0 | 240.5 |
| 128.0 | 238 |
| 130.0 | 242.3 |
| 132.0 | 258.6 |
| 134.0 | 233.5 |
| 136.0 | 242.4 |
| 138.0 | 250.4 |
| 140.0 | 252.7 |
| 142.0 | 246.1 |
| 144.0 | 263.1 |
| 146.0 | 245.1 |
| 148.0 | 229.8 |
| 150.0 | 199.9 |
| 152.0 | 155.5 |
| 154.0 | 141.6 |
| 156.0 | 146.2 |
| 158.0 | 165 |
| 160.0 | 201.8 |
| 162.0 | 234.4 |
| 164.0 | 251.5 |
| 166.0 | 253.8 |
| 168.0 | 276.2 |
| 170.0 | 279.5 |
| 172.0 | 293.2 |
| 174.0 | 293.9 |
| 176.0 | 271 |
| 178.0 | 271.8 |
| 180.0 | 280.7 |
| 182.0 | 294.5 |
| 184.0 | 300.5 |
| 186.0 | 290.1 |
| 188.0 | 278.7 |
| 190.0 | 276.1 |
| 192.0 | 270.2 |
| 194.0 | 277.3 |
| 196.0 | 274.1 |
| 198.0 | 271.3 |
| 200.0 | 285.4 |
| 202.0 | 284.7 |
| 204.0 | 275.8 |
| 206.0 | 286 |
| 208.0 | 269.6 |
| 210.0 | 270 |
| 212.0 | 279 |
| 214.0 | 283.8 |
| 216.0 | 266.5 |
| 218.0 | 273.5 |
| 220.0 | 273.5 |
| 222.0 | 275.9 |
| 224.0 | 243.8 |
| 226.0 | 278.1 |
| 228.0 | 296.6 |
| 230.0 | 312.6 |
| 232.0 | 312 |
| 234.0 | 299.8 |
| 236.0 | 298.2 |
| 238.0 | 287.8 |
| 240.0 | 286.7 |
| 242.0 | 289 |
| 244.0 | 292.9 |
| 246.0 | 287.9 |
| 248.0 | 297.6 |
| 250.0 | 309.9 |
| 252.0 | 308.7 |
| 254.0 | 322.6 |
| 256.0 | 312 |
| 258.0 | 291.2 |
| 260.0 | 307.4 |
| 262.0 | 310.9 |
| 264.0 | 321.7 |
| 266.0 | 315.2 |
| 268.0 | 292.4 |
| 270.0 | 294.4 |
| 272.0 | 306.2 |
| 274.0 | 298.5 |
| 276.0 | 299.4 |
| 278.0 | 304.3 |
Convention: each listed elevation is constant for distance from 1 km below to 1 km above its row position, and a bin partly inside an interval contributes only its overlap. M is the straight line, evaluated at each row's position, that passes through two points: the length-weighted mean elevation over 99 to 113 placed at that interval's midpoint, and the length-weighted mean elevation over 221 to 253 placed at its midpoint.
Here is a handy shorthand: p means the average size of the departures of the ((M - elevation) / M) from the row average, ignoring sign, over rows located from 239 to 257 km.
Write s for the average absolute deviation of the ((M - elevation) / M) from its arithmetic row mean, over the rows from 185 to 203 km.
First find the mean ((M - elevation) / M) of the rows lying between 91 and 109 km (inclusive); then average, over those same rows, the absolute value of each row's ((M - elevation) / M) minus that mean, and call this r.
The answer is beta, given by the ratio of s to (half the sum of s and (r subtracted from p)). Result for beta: 1.3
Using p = 0.033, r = 0.022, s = 0.019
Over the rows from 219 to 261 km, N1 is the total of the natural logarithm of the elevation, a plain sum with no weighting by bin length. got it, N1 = 119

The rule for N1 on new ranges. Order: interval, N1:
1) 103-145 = 116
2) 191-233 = 118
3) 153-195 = 116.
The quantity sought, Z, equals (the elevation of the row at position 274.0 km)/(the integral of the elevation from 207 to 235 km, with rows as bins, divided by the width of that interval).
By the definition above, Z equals 1.06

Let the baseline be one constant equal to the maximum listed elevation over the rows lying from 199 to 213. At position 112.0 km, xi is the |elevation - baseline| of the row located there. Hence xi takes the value 26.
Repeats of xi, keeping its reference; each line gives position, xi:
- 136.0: 44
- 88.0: 60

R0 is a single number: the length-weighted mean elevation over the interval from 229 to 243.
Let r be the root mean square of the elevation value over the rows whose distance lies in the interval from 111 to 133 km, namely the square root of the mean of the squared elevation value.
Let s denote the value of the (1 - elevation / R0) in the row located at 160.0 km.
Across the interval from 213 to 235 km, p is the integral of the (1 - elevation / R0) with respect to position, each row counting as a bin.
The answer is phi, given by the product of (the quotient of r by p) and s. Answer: 73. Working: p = 1.1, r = 248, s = 0.32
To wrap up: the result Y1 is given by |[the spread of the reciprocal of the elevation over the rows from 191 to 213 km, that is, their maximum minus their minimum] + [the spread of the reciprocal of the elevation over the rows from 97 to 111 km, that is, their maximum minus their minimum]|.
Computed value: 0.0006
